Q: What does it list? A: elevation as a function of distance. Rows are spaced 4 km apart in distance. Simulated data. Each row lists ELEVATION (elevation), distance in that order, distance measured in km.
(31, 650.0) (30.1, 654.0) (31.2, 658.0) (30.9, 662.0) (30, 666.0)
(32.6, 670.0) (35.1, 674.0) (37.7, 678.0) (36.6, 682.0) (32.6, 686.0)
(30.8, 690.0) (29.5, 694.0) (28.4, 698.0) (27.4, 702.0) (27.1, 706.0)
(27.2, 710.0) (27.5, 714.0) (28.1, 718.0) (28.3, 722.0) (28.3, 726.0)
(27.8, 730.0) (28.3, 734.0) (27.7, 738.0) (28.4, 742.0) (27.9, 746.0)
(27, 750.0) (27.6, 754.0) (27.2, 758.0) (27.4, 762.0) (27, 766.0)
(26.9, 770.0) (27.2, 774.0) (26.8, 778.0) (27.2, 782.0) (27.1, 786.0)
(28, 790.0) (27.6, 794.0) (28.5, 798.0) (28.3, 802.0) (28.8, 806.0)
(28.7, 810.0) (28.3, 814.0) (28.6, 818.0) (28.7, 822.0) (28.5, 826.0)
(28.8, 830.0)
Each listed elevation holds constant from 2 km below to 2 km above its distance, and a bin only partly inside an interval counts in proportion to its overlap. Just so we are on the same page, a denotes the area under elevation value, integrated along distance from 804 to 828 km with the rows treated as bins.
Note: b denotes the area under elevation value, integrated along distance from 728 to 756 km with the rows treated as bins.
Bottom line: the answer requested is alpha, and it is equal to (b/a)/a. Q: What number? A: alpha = 0.0017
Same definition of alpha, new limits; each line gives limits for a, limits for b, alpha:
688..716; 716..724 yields 0.0004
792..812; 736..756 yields 0.0017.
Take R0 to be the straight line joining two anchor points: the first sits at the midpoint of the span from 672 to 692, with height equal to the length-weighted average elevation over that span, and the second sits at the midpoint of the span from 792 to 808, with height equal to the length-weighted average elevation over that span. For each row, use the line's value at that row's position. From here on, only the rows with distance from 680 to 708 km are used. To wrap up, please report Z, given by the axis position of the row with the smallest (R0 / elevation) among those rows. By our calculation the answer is 682.0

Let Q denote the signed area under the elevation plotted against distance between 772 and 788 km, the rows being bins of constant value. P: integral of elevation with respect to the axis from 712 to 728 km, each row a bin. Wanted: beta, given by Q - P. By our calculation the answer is -16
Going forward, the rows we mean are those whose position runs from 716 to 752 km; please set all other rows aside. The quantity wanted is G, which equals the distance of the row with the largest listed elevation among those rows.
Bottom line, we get 742.0 km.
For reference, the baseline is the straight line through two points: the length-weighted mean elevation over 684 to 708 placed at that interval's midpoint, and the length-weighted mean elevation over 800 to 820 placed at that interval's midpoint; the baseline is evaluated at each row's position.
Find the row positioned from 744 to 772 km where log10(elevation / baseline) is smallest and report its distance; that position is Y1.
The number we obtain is 750.0 km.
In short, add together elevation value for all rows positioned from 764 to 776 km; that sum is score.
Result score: 81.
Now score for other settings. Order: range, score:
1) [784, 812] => 197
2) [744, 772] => 191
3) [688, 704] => 116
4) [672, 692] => 173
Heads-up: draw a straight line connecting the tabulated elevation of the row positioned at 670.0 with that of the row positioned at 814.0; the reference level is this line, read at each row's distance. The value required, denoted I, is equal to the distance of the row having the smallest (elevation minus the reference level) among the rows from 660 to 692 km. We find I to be 666.0 km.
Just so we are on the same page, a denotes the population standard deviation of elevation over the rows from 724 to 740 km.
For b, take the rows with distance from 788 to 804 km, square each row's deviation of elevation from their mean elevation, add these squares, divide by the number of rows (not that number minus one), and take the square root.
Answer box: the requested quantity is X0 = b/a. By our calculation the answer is 1.2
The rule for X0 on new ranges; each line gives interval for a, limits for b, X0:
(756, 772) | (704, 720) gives 2.0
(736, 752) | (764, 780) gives 0.3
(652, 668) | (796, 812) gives 0.4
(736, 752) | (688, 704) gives 2.5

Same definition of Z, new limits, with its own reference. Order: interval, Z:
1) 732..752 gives 742.0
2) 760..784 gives 782.0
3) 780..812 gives 810.0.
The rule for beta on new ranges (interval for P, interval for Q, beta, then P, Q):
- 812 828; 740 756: -13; 456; 444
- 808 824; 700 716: -20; 457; 437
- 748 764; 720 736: 14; 437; 451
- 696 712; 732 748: 9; 440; 449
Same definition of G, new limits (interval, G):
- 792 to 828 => 806.0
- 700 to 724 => 722.0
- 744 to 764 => 746.0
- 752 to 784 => 754.0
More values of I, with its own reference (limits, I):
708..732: 710.0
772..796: 778.0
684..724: 706.0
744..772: 750.0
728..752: 750.0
